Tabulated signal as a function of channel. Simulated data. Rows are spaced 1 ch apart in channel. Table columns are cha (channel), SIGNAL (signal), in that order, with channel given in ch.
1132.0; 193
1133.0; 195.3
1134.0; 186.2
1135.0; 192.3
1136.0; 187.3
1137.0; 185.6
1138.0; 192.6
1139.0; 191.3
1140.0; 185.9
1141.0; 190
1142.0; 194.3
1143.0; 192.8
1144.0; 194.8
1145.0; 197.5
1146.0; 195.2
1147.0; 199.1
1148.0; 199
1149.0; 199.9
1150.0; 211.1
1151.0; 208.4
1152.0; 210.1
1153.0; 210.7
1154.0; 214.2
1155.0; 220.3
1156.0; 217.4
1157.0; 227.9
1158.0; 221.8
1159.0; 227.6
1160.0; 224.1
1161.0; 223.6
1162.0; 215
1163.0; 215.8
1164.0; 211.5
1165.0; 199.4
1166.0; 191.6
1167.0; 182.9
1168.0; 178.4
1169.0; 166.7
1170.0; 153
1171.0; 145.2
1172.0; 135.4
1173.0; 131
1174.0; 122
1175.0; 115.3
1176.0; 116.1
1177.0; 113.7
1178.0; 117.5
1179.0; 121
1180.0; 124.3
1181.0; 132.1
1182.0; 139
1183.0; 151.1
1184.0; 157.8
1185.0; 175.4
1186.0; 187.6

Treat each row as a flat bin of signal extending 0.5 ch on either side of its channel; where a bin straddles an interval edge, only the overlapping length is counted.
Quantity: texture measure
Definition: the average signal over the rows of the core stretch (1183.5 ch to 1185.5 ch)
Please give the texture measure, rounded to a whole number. 167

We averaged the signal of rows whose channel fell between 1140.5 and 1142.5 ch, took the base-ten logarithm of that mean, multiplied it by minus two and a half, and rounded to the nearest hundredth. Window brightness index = -5.71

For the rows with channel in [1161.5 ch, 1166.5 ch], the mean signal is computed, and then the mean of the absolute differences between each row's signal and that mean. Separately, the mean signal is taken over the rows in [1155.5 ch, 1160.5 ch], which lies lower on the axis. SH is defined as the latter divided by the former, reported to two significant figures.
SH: 25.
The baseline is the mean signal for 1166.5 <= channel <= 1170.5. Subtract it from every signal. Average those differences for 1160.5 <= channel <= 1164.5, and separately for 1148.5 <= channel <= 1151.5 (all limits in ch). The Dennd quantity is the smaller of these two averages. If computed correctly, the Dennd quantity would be 36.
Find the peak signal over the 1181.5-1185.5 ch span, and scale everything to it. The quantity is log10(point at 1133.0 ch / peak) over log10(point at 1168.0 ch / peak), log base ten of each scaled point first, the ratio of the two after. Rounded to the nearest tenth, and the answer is 6.3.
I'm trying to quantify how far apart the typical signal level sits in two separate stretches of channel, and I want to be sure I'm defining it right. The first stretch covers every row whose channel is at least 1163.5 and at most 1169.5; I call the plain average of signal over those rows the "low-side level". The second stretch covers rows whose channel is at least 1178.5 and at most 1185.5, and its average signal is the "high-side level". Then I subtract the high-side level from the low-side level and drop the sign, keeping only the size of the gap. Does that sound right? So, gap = 45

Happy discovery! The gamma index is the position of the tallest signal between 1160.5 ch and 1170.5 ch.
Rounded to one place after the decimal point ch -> 1161.0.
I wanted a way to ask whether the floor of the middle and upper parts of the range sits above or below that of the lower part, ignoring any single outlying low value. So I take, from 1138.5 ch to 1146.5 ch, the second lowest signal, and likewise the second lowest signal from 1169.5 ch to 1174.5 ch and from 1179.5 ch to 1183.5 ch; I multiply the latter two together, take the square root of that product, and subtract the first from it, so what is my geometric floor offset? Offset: -58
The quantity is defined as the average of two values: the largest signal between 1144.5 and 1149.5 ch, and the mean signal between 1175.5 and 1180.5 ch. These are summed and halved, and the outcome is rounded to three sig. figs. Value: 159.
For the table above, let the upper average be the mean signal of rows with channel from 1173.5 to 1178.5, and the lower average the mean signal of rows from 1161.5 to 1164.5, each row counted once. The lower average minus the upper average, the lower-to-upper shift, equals 97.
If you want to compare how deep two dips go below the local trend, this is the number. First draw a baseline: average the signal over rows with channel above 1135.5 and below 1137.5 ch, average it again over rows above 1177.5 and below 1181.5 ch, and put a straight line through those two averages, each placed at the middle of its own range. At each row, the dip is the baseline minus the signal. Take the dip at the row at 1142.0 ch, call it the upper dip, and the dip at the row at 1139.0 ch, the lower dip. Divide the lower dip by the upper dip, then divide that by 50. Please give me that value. 0.011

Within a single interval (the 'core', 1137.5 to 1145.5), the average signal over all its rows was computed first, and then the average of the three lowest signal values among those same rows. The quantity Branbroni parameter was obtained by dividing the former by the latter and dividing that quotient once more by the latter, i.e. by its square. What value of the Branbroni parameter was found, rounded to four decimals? 0.0054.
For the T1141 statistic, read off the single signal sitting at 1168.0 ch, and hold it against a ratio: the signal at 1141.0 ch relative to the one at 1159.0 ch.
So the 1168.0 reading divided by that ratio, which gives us 214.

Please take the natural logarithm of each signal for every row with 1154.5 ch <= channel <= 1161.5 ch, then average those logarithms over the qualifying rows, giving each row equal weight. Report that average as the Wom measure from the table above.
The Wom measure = 5.41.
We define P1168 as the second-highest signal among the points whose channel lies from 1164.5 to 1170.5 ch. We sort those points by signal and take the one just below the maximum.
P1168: 191.6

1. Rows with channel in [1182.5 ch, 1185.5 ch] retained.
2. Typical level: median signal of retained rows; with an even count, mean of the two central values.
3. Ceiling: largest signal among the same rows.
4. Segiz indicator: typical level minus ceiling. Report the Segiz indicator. -18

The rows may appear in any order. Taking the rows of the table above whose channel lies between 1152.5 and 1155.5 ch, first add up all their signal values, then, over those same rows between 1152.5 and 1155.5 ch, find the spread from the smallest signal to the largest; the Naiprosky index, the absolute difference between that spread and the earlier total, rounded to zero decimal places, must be 636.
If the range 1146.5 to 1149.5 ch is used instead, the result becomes 597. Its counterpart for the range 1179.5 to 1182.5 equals 381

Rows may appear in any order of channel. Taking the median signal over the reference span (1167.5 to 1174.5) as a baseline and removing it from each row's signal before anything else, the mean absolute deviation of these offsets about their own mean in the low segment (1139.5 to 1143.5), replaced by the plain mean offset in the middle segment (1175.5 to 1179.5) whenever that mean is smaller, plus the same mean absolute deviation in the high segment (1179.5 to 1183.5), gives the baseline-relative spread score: -20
